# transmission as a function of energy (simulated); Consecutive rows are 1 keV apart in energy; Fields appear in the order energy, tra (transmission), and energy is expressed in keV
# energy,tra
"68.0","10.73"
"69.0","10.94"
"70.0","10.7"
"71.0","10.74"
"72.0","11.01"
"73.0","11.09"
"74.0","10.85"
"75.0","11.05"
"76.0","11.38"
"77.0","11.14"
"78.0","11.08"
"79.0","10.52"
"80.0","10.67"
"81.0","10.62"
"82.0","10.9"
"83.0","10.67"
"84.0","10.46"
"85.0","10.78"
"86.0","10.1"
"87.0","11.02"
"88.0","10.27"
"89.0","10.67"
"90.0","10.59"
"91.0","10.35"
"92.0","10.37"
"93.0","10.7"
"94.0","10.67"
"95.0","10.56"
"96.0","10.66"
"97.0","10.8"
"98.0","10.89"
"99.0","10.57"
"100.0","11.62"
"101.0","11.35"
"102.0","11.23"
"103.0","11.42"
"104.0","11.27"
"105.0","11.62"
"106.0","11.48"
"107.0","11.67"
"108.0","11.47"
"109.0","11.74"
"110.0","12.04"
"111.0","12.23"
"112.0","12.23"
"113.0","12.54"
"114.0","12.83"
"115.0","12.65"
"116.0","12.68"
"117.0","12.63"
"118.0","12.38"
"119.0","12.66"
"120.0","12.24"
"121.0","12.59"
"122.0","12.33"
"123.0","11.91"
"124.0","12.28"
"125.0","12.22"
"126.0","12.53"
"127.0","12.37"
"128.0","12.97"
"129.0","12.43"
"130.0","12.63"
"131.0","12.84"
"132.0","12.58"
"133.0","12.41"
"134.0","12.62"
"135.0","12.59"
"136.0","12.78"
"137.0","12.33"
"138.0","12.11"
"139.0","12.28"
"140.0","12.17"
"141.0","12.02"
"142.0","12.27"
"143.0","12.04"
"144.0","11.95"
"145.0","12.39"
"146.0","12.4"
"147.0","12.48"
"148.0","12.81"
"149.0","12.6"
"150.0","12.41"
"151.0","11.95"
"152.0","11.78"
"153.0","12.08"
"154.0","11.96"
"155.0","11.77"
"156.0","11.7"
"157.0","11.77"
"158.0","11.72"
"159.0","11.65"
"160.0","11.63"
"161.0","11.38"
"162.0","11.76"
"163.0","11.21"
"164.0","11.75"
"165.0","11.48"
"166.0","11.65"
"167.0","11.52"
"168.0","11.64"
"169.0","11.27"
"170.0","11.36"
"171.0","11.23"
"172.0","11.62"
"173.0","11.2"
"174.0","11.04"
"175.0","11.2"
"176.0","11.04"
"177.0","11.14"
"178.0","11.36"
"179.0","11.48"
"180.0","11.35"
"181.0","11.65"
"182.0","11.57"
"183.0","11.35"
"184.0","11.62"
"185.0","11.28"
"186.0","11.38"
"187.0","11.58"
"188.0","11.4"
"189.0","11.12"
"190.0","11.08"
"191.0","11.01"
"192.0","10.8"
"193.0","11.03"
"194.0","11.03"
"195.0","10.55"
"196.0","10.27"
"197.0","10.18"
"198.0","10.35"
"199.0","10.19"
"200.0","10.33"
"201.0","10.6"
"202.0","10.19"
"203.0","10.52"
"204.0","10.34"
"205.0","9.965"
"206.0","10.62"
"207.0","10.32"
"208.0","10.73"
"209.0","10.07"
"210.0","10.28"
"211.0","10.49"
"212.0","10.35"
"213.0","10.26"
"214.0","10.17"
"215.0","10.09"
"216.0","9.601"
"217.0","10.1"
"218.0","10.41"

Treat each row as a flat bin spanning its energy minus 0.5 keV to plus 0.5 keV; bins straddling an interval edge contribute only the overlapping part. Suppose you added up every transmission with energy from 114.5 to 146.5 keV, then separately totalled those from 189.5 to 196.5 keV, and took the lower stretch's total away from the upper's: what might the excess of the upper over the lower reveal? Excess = -322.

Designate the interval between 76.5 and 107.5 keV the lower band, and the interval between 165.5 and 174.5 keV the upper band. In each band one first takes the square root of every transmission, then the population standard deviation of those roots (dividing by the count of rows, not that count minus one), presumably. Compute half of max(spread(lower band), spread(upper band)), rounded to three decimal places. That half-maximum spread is 0.032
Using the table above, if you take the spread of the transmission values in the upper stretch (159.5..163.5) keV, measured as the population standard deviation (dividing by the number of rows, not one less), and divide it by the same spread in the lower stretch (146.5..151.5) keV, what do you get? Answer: 0.8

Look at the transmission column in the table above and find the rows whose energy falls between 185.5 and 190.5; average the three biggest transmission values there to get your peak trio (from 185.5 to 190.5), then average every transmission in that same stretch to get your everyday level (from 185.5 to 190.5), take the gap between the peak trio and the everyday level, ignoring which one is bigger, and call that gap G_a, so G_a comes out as 0.141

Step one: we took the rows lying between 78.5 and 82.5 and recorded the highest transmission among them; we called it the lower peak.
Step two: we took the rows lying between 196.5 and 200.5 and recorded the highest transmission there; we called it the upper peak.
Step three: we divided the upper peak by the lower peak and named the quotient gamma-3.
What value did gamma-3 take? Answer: 0.95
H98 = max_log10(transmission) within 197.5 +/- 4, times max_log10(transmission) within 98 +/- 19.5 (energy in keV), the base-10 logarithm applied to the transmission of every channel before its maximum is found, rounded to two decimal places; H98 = 1.16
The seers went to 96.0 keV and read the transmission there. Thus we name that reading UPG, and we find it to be 10.66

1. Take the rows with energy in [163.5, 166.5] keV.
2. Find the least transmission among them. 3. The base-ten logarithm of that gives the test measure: 1.06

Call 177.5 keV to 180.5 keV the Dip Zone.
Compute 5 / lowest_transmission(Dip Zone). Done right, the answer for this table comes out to 0.441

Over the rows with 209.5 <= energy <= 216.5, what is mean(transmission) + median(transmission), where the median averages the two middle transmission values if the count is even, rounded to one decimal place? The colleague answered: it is 20.4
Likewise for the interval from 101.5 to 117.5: 23.9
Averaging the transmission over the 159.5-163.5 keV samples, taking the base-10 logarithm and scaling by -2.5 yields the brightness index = -2.65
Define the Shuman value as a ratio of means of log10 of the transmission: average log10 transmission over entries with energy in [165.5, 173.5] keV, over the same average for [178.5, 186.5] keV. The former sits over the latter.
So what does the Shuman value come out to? 1.00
